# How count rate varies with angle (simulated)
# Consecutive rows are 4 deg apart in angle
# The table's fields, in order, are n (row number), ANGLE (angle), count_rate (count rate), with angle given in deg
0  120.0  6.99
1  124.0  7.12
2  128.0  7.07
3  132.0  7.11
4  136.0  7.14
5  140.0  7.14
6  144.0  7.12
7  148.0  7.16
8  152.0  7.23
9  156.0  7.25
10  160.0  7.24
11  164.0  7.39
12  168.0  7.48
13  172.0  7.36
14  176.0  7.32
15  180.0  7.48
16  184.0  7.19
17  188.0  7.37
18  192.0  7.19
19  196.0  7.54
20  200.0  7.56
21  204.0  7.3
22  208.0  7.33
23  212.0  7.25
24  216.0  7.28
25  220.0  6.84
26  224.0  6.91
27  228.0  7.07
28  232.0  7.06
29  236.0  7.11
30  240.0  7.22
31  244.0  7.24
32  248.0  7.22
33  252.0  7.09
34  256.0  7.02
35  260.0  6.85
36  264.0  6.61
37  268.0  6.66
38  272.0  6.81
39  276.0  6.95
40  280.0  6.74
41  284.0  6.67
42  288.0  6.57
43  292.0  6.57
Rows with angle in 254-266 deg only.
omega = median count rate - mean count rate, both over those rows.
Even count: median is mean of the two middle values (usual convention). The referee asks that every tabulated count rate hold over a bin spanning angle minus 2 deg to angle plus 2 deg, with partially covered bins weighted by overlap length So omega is 0.023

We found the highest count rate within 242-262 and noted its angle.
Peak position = 244.0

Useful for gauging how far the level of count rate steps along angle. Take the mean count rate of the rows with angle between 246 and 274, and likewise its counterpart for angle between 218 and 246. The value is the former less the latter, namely -0.2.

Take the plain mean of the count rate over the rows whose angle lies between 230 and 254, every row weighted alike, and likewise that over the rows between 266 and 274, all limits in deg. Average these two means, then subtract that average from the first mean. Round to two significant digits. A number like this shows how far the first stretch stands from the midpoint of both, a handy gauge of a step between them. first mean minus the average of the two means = 0.21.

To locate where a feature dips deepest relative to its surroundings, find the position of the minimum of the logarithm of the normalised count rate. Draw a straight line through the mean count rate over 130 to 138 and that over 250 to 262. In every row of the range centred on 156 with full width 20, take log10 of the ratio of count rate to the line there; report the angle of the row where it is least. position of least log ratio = 148.0 deg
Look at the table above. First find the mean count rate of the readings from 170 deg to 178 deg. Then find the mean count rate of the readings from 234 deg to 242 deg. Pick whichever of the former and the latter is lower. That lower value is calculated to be 7.2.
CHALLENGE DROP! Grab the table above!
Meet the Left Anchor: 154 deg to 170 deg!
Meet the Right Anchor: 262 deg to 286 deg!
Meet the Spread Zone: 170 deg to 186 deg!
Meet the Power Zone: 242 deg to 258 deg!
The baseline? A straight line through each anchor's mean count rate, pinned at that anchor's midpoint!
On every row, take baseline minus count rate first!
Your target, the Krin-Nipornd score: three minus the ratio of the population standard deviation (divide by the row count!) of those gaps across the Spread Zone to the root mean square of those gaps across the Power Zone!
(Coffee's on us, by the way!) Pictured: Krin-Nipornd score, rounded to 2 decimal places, 2.66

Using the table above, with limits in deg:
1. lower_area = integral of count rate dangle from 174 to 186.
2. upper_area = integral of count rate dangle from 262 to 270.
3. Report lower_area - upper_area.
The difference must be 35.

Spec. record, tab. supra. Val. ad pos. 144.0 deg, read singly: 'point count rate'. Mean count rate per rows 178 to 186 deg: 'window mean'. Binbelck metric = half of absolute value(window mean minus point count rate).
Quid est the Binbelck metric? 0.11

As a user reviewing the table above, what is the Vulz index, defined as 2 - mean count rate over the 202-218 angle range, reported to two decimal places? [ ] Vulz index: -5.29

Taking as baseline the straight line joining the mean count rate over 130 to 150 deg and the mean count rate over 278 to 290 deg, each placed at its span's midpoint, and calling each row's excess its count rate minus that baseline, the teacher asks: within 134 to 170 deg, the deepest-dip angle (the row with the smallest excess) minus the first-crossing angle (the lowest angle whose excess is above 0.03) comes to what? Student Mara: -12 deg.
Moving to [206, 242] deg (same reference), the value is 12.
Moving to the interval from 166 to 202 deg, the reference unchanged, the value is 16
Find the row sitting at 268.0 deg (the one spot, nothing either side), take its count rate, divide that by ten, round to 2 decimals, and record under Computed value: 0.67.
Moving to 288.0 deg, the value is 0.66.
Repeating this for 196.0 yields 0.75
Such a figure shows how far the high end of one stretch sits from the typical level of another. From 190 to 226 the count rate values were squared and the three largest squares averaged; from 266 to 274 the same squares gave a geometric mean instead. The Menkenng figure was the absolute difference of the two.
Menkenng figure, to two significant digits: 11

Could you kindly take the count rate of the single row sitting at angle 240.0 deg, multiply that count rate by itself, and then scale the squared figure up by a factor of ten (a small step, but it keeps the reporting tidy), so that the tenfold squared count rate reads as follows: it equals 521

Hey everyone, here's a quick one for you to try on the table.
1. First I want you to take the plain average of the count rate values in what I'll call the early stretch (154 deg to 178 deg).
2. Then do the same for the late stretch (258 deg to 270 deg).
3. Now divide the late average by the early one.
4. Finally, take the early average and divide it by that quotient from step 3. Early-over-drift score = 8.03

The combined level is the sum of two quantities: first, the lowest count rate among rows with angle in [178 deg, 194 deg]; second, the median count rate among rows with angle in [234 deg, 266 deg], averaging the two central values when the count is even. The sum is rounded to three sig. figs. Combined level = 14.3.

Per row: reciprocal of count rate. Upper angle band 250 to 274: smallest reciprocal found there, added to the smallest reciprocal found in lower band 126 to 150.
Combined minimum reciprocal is 0.281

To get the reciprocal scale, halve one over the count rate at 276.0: 0.0719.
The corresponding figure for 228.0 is 0.0707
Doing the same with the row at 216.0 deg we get 0.0687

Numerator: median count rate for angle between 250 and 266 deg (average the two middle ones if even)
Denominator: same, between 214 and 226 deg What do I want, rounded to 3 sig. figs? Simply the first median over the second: 1.00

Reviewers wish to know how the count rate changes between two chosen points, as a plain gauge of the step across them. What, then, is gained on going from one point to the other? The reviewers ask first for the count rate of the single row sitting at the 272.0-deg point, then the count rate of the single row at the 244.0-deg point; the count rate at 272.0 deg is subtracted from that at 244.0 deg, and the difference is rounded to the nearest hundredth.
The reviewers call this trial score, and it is 0.43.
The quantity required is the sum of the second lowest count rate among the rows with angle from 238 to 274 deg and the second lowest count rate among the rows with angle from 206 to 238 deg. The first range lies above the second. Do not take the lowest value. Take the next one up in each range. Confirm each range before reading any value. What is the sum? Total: 13.6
